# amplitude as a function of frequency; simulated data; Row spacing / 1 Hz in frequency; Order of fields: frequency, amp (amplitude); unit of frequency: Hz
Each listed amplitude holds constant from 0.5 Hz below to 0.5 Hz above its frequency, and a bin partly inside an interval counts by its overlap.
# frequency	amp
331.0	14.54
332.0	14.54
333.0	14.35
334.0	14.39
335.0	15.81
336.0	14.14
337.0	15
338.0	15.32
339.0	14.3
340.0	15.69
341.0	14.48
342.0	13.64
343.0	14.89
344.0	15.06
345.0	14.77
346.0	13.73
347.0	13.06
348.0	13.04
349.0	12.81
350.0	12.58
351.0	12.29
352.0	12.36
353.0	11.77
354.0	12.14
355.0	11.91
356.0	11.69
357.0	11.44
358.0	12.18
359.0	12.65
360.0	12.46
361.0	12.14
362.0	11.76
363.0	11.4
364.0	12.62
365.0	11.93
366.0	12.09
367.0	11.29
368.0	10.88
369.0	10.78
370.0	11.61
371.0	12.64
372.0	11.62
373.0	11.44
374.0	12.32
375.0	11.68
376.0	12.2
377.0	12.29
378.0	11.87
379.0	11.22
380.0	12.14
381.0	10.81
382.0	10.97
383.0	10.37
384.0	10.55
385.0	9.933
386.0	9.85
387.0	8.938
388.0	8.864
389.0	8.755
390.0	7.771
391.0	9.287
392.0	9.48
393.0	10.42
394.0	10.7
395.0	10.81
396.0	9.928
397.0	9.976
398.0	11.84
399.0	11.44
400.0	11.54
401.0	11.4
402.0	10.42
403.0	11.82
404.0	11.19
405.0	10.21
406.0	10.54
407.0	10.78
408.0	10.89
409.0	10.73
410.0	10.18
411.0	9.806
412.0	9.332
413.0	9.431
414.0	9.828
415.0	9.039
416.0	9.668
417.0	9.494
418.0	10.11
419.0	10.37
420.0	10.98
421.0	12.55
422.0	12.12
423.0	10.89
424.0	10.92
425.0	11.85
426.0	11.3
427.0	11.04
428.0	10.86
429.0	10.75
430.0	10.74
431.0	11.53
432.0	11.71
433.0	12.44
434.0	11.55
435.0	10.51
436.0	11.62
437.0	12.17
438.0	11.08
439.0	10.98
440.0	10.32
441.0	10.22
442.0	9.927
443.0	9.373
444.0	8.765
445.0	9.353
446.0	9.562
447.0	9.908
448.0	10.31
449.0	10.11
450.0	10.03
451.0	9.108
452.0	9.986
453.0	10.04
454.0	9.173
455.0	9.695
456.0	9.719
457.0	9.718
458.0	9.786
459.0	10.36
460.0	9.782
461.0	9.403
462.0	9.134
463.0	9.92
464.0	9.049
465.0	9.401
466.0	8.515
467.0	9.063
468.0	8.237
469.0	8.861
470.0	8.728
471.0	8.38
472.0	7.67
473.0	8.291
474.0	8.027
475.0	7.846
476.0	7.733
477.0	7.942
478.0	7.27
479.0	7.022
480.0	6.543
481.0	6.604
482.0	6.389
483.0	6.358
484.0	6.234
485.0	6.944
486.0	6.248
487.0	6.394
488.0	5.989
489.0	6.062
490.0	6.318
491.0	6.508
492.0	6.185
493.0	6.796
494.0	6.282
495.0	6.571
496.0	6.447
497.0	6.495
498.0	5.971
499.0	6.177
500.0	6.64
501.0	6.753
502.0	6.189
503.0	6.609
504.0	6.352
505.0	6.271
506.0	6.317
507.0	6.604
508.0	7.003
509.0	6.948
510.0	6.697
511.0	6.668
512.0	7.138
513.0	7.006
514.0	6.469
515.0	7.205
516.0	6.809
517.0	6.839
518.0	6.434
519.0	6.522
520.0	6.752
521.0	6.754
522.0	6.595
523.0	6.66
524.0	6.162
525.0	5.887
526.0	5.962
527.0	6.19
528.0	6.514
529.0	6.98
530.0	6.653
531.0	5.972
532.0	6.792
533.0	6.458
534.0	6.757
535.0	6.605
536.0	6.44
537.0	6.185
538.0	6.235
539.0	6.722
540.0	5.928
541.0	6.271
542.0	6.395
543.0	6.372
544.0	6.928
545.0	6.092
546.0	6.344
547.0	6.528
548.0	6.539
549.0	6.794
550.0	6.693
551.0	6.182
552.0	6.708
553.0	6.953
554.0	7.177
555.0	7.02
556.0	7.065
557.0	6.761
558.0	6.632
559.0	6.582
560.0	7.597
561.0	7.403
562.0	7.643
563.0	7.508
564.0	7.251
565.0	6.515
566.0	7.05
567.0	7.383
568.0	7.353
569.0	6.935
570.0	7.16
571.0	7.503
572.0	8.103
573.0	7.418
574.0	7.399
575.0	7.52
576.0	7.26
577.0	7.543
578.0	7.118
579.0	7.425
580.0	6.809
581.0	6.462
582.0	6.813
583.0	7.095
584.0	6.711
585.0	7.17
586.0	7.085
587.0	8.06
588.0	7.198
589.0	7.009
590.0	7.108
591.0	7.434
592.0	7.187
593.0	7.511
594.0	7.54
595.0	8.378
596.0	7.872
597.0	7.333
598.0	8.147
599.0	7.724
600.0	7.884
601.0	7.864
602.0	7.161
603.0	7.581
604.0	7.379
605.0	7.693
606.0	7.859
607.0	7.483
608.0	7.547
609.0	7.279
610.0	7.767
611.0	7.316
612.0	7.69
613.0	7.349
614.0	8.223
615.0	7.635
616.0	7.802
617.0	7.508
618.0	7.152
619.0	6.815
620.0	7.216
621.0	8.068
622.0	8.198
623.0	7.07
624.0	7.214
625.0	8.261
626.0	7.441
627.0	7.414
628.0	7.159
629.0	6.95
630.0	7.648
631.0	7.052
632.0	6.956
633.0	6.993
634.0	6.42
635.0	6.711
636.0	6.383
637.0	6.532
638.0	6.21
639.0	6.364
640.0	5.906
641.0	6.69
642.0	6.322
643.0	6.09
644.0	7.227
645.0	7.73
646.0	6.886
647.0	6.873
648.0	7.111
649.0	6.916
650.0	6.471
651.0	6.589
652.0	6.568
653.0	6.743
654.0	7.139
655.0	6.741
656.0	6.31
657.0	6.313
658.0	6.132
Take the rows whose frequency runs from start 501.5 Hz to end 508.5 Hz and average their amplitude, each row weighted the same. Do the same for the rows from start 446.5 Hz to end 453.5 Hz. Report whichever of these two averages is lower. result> 6.48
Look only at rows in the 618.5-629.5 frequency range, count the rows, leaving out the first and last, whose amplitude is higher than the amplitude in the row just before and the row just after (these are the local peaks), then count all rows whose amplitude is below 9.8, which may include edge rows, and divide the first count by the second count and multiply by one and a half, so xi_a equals 0.27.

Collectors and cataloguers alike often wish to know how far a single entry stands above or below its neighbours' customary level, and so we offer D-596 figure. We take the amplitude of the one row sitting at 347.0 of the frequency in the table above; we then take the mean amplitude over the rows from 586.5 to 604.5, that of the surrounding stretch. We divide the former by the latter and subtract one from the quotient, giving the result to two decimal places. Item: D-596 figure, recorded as 0.72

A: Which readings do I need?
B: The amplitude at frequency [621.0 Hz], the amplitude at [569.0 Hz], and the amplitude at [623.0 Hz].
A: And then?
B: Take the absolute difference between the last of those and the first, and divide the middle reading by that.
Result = 7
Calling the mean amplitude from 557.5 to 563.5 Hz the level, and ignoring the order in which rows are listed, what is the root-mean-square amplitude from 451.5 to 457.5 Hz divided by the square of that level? 0.19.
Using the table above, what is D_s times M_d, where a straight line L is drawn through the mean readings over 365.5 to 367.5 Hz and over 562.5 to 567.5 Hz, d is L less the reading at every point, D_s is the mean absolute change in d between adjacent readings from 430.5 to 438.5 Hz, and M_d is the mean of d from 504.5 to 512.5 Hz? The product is 1.39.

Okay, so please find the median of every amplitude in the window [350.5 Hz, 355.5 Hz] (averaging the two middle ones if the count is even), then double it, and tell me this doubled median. 24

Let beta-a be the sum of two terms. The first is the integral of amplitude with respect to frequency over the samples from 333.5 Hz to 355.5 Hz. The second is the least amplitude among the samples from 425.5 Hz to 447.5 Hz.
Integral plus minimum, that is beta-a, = 312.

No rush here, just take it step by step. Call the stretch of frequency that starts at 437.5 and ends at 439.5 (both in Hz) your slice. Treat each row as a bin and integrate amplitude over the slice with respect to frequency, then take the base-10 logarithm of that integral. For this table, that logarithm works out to 1.34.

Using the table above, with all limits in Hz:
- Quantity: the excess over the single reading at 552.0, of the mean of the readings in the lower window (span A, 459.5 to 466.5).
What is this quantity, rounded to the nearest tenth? 2.6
